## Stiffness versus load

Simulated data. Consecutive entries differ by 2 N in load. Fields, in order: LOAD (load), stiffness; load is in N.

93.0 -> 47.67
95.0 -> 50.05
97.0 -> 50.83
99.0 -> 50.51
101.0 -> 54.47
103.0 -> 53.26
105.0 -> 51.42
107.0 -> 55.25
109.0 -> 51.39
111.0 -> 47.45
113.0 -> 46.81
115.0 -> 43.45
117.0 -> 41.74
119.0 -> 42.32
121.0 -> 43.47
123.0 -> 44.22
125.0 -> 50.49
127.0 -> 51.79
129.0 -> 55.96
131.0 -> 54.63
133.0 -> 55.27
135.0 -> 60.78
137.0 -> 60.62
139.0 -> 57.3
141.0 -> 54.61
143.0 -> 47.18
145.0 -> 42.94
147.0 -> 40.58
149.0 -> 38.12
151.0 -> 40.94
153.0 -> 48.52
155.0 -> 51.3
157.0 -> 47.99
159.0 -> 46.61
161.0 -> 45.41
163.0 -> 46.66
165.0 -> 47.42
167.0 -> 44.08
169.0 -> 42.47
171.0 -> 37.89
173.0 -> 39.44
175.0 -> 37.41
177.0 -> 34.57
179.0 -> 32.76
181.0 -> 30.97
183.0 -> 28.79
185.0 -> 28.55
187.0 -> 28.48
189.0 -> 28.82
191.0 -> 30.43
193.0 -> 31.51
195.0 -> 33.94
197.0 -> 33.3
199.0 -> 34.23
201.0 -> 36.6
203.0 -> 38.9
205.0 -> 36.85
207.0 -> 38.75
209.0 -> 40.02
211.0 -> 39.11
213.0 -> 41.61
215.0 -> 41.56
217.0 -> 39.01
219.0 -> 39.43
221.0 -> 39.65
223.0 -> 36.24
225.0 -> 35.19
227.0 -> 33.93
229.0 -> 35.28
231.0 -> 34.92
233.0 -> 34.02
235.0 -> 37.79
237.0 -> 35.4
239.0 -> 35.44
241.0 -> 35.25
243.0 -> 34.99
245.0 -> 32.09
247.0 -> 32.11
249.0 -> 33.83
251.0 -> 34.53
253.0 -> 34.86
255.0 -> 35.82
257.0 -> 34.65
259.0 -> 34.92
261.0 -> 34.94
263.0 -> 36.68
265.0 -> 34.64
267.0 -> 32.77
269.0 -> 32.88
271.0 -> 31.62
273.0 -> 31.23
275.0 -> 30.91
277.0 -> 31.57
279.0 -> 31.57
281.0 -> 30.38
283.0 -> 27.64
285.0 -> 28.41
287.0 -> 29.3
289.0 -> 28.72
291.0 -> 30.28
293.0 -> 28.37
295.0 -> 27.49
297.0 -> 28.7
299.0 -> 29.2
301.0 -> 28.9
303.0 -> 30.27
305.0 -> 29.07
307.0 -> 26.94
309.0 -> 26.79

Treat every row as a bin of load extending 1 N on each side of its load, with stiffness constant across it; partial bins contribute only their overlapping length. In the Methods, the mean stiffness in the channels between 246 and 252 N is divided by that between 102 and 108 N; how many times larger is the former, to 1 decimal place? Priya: 0.6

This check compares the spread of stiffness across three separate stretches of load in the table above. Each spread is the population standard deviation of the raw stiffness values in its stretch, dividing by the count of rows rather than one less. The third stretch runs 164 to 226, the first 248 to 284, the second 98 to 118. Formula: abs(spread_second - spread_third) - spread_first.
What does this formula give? -1.8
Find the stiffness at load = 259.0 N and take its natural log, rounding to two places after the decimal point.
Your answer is 3.55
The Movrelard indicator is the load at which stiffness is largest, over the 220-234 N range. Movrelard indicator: 221.0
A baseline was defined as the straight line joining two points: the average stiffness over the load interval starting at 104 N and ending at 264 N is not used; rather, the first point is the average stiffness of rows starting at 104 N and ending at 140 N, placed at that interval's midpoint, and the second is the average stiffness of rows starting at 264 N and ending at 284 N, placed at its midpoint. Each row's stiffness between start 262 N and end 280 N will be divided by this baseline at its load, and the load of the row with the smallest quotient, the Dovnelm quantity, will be 275.0 N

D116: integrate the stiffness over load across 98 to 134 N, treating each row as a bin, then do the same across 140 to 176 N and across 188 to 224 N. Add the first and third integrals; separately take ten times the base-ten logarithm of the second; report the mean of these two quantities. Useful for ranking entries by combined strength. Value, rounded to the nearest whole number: 1570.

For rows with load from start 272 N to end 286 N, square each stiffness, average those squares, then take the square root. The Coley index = 30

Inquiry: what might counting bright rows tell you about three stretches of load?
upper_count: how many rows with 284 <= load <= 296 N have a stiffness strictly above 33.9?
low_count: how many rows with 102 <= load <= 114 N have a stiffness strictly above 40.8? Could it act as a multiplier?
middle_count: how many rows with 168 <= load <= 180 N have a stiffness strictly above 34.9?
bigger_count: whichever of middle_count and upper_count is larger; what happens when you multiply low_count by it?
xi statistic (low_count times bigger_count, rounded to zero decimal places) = 24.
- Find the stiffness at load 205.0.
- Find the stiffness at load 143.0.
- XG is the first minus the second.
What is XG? -10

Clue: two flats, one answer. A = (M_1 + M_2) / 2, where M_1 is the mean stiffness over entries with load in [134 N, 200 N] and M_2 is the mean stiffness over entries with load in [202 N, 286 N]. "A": 38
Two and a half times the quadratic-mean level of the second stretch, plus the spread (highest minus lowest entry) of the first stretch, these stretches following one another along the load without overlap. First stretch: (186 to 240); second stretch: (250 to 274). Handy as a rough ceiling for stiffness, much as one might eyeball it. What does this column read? 99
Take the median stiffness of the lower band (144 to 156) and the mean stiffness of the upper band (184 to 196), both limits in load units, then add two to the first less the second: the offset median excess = 14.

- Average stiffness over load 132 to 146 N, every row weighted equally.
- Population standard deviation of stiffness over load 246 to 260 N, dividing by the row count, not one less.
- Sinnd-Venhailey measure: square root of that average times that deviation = 7.6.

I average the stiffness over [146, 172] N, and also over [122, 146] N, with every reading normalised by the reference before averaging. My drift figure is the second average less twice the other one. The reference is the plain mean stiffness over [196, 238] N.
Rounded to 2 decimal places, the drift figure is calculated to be -0.97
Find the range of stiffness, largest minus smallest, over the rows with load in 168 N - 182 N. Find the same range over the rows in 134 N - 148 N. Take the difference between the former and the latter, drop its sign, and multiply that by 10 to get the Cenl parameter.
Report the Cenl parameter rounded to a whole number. 87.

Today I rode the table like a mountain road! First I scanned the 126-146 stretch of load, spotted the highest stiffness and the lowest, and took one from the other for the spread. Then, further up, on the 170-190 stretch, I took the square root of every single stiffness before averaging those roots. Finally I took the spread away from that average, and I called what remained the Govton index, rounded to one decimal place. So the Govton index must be -12.1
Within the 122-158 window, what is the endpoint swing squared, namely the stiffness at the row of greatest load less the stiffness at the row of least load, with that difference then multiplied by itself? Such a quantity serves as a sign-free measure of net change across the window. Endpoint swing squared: 14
